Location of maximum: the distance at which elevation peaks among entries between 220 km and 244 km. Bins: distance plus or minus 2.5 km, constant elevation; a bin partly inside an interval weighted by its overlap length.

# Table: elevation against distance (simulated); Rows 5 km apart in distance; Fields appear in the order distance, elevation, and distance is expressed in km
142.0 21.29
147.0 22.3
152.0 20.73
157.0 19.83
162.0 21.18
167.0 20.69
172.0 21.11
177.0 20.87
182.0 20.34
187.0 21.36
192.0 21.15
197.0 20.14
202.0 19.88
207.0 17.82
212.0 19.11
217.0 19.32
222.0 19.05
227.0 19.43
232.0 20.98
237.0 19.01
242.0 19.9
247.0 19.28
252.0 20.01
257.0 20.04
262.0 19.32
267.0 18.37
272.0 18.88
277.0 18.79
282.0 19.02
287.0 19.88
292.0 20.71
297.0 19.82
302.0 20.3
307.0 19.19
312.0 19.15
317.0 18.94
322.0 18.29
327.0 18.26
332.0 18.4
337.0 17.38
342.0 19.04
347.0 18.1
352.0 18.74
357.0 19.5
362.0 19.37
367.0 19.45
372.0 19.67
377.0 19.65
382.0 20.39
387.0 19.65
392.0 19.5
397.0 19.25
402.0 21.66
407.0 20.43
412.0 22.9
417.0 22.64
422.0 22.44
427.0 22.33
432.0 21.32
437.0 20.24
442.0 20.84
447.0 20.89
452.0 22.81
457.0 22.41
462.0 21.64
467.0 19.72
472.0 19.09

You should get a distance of 232.0 km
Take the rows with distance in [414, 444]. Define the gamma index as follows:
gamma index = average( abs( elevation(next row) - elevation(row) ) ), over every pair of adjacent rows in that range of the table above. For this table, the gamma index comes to 0.6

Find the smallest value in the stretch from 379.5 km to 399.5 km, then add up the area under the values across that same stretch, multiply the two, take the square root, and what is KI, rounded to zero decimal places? 87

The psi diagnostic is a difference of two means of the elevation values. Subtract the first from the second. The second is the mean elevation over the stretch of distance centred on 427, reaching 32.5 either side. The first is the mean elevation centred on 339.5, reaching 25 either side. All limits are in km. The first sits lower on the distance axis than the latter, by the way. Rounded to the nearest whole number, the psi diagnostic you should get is 3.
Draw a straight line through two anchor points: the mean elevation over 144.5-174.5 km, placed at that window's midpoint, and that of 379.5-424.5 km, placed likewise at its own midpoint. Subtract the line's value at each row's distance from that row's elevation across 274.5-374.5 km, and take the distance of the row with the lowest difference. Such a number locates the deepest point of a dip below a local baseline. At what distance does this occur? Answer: 337.0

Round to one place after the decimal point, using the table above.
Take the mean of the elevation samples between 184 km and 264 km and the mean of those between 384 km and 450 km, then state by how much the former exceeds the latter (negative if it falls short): -1.3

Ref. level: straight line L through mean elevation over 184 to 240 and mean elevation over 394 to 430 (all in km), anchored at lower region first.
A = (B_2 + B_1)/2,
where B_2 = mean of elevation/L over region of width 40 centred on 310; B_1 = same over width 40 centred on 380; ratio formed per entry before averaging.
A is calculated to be 0.927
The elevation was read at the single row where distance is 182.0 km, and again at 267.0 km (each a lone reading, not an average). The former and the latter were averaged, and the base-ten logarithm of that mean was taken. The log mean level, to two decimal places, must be 1.29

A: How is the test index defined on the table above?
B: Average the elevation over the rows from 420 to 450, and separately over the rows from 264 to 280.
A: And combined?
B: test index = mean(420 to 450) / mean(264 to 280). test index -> 1.14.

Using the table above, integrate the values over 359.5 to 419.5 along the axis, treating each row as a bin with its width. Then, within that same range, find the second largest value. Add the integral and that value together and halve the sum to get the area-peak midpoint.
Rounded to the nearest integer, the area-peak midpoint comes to 623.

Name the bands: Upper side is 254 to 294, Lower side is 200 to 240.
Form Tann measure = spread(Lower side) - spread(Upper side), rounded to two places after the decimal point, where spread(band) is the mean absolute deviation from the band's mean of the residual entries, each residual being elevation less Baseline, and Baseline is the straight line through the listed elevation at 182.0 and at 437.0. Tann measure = -0.05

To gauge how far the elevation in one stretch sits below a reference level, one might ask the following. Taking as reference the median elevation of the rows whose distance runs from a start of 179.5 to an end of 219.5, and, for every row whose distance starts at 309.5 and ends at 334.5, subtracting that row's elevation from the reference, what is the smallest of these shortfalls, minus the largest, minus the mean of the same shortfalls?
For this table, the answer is -2.3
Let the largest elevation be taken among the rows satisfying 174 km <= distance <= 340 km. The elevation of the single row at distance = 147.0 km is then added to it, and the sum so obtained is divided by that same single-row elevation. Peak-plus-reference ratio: 1.96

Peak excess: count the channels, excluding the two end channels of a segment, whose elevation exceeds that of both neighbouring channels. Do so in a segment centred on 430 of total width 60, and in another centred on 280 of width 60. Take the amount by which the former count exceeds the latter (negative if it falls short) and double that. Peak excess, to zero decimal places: -4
